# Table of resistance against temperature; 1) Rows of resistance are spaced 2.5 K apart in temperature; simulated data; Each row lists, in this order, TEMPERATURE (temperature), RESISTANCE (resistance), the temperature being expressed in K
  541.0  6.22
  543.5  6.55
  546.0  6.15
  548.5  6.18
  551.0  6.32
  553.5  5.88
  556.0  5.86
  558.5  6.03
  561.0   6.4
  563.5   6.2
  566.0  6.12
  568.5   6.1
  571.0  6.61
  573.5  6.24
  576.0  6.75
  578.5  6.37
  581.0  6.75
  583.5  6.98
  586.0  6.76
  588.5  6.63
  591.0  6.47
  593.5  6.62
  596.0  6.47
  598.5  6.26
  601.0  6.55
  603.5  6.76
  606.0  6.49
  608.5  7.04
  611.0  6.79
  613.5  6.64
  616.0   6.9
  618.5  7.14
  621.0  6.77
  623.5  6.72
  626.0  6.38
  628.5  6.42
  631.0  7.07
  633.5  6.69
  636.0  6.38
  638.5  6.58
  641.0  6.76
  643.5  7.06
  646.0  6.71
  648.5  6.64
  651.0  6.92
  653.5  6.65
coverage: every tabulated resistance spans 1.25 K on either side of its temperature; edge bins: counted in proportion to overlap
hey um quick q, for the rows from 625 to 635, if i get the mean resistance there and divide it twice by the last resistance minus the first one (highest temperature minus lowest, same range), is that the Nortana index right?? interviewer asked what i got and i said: 69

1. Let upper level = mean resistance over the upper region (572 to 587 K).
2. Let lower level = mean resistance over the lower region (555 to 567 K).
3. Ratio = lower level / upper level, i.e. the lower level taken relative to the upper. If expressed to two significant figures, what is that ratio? 0.92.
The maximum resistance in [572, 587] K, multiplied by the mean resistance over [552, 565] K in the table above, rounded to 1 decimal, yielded 42.4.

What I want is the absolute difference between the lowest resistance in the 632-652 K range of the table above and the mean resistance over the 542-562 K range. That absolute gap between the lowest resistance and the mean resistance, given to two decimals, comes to 0.21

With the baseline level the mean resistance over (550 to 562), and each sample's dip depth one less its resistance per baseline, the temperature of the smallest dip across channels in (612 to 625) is 618.5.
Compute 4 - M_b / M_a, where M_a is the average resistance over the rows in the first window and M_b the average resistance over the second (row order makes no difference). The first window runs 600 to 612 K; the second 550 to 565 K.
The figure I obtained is 3.09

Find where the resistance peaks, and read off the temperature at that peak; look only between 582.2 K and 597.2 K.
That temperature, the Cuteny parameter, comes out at 583.5 K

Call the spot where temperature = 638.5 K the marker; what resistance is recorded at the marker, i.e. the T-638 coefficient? 6.58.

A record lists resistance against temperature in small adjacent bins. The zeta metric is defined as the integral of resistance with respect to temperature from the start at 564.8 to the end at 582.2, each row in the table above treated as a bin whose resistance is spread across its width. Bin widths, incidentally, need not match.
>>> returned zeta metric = 112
